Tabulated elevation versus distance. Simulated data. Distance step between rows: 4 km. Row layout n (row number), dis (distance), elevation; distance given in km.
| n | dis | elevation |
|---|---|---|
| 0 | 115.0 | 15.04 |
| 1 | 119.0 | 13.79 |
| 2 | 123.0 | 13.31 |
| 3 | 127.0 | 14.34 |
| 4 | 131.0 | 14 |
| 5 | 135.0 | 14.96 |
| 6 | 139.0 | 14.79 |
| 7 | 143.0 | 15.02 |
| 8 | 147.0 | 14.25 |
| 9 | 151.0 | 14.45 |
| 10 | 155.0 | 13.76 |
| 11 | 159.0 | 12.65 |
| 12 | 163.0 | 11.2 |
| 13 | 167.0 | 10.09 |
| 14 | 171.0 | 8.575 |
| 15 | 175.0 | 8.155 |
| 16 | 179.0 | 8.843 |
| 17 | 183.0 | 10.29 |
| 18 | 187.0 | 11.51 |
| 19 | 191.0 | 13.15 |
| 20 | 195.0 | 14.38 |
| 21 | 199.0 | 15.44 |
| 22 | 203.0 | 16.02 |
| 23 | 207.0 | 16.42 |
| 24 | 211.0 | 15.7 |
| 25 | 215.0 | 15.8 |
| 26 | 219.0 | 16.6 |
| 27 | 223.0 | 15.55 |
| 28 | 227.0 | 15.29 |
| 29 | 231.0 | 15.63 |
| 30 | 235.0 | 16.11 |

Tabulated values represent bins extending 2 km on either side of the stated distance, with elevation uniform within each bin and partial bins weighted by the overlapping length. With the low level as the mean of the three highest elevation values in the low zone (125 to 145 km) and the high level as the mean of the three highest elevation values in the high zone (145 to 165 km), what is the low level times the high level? 211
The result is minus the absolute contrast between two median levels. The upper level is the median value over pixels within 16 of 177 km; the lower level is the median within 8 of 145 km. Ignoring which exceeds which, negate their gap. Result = -4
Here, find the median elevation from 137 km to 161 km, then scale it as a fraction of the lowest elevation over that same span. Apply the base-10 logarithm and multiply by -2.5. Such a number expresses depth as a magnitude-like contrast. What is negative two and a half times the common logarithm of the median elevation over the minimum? -0.14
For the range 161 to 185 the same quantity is -0.16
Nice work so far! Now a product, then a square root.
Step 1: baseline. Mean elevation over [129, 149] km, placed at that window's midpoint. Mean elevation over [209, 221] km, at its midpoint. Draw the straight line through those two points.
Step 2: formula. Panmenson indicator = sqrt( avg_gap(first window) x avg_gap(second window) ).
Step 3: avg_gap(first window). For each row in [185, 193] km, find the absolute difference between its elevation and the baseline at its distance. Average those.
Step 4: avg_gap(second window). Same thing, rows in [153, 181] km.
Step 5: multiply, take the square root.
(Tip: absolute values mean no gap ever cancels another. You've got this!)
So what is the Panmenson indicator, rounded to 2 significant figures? 3.9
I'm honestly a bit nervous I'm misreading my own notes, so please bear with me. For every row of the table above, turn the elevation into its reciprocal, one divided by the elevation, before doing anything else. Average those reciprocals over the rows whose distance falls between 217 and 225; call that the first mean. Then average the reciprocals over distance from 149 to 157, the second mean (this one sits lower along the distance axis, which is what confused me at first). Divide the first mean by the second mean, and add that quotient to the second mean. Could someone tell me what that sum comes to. 0.95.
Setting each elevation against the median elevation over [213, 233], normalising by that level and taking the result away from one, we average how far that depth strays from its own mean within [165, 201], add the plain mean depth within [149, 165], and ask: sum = 0.31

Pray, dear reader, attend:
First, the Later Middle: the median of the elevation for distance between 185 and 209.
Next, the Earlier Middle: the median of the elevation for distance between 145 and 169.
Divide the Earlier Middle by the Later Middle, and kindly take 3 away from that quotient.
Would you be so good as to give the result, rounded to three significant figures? -2.11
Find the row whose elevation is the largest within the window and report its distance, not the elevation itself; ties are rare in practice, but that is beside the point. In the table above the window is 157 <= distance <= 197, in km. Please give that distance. 195.0 km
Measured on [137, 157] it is 143.0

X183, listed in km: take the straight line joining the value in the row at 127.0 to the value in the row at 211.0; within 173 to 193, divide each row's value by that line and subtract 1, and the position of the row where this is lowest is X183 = 175.0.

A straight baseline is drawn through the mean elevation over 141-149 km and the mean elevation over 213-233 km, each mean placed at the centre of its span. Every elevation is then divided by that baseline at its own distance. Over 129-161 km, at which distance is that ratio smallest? 159.0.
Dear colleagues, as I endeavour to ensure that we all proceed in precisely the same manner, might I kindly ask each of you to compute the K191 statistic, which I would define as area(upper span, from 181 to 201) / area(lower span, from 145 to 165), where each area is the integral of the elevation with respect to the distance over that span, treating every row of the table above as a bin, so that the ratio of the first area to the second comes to 1.0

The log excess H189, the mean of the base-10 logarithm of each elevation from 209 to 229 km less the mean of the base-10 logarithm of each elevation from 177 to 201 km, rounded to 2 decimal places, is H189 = 0.12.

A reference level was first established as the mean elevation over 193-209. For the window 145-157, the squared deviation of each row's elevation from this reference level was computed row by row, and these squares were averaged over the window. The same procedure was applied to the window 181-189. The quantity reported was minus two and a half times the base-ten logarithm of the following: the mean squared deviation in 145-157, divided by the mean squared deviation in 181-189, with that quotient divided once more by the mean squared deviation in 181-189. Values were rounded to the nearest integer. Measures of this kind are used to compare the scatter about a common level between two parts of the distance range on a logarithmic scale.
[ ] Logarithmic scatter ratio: 6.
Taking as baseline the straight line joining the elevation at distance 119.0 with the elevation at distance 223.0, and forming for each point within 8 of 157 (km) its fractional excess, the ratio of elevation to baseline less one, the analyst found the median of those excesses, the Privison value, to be -0.08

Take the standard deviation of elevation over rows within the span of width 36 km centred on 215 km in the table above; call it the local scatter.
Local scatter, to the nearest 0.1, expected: 0.4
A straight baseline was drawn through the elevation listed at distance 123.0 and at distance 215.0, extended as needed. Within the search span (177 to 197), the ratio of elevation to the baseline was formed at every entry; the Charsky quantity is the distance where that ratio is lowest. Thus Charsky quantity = 179.0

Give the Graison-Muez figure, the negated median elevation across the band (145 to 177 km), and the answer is -11.9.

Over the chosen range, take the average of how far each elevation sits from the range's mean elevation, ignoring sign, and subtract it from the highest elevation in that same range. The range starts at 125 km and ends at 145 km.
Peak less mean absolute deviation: 14.7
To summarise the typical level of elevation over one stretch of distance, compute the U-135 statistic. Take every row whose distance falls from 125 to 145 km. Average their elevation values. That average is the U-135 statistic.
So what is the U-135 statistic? 14.6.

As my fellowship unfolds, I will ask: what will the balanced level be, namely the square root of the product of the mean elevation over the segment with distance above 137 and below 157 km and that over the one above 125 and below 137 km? 14.4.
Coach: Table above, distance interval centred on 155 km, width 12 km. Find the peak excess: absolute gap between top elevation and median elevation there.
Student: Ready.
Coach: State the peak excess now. 0.7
